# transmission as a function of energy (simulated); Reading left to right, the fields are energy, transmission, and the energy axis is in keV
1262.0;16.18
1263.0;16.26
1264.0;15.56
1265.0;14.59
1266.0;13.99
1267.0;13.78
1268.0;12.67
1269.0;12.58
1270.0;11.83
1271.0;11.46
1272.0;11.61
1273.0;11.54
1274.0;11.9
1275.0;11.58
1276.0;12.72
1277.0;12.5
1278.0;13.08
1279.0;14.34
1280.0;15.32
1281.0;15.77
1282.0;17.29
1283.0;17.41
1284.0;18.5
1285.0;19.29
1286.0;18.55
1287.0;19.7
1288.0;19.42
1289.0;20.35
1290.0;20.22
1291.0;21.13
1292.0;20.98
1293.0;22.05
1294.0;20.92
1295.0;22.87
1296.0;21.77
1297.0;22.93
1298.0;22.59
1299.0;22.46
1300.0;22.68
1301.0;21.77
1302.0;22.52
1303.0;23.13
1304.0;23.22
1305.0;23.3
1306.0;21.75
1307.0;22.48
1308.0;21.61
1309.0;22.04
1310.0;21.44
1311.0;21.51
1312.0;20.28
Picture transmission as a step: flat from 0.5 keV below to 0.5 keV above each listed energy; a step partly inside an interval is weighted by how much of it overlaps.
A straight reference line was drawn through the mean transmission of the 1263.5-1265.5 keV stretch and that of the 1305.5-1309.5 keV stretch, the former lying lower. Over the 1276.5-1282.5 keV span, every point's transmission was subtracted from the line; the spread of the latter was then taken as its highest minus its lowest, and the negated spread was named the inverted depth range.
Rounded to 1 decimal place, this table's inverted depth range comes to -4.0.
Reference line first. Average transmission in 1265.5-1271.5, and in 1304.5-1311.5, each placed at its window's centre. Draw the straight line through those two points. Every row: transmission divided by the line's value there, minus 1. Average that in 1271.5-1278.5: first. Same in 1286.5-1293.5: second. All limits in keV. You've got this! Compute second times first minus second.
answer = -0.179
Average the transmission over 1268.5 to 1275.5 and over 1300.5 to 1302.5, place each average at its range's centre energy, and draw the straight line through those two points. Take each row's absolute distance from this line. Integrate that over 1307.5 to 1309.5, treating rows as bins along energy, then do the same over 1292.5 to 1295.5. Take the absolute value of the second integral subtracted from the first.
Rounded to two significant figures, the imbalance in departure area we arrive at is 1.7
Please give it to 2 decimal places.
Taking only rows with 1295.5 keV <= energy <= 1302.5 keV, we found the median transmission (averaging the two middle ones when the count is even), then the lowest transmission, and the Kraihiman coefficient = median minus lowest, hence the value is 0.75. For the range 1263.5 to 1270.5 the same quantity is 1.95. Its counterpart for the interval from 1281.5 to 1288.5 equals 1.26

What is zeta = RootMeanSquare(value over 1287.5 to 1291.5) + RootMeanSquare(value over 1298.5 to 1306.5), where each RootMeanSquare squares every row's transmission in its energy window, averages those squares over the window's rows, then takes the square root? 42.9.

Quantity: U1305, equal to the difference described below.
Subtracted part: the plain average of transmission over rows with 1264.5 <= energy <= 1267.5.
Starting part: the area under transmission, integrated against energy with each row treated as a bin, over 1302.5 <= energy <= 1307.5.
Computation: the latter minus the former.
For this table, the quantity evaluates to 100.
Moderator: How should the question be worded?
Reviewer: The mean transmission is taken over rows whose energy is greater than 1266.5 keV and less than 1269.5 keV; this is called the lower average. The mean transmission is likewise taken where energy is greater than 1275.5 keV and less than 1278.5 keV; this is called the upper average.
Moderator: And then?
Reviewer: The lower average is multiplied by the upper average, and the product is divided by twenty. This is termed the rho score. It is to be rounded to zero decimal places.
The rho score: 8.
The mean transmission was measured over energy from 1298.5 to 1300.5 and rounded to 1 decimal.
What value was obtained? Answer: 22.6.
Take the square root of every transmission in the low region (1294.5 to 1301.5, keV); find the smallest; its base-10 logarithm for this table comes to 0.67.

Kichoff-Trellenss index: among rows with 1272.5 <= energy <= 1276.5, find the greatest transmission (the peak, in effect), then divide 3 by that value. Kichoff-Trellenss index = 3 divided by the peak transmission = 0.236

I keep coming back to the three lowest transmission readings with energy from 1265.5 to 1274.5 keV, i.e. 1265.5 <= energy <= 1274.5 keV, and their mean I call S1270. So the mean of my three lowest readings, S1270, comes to 12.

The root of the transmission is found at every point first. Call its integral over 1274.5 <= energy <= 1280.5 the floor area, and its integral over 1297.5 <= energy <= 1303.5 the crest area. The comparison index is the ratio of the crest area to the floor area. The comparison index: 1.30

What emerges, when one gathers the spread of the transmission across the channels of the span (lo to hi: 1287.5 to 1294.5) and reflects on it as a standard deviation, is 0.8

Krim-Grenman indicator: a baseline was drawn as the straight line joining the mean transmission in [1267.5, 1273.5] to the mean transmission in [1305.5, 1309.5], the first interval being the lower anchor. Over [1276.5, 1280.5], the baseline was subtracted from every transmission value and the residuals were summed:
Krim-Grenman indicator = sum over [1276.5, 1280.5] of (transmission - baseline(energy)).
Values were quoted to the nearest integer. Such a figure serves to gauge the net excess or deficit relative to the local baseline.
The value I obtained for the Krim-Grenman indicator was -1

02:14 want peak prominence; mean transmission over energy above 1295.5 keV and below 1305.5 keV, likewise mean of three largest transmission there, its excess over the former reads 0.58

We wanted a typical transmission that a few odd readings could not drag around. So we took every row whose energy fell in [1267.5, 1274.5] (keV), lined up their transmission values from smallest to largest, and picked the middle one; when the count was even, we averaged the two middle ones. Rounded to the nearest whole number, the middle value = 12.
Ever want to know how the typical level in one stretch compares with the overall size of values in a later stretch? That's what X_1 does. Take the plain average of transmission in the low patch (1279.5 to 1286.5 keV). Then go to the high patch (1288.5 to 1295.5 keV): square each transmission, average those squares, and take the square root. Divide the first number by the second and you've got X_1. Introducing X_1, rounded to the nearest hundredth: 0.82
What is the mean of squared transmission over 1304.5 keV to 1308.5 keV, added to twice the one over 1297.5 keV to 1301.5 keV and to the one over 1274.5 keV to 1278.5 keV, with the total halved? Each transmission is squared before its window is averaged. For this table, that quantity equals 827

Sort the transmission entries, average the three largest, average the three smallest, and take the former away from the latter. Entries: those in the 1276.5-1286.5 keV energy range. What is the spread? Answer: -5.5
